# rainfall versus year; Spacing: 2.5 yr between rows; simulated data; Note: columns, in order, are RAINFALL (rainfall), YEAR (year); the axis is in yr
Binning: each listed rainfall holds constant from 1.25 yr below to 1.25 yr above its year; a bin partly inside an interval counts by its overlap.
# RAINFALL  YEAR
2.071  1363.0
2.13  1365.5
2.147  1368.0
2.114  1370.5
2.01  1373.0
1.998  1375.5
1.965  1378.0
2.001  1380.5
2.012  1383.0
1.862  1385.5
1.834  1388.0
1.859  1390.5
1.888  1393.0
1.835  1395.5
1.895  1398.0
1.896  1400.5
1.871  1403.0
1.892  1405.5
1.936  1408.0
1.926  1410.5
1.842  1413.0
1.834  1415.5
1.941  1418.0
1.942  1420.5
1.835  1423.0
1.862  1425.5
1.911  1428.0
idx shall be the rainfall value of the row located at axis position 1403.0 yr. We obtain 1.871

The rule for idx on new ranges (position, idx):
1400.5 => 1.896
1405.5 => 1.892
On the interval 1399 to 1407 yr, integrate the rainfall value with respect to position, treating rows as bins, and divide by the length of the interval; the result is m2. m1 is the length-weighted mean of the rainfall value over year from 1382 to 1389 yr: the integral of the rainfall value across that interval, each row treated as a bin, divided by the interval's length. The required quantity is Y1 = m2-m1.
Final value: -0.01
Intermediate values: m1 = 1.90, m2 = 1.89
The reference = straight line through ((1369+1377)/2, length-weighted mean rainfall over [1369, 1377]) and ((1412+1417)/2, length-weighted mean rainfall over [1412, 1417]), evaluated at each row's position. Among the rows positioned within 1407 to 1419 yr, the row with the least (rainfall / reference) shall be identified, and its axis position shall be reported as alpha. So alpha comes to 1413.0 yr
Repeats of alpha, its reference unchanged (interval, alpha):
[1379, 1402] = 1388.0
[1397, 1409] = 1403.0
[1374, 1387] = 1385.5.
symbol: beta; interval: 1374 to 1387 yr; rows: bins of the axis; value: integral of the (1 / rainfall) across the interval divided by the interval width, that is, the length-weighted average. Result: 0.509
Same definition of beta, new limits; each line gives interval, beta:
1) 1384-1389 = 0.539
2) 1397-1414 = 0.528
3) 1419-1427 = 0.531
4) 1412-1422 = 0.530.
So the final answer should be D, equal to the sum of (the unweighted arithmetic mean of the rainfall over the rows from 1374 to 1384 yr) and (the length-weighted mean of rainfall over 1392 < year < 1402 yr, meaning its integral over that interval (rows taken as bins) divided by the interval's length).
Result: 3.87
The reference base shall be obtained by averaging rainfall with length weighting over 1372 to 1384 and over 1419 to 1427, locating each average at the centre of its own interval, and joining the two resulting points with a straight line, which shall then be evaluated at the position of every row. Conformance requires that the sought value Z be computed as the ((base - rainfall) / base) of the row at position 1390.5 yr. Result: 0.05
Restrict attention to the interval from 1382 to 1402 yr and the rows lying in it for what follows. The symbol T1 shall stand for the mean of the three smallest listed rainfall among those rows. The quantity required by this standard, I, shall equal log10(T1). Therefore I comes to 0.265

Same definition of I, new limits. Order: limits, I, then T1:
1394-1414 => 0.267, 1.85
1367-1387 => 0.288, 1.94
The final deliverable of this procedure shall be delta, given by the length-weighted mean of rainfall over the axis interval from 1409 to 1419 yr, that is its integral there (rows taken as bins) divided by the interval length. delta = 1.89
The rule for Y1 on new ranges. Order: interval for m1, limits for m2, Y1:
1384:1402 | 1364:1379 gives 0.19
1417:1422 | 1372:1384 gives 0.06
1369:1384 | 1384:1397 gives -0.16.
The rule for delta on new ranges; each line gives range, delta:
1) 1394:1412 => 1.89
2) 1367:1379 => 2.05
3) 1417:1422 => 1.94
